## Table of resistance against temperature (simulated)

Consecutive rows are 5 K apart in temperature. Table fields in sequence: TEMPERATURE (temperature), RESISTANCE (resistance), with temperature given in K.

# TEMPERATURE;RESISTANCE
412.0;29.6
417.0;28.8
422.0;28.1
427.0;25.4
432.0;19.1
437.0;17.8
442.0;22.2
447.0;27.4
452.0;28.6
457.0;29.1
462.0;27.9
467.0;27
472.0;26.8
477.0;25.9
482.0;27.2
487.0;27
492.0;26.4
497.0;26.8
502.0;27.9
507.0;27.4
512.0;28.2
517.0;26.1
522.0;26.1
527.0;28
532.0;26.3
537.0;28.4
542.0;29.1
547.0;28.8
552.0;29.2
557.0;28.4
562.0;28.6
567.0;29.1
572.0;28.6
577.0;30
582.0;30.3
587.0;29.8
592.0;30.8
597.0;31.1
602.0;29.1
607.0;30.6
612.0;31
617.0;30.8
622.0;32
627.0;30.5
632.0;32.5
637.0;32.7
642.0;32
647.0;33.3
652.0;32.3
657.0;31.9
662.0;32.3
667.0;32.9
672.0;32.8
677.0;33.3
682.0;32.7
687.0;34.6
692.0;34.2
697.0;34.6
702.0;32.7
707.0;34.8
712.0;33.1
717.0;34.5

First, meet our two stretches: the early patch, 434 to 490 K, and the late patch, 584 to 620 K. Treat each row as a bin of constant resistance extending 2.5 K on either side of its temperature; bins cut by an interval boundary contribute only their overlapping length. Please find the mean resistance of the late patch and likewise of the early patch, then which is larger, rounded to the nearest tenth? 30.5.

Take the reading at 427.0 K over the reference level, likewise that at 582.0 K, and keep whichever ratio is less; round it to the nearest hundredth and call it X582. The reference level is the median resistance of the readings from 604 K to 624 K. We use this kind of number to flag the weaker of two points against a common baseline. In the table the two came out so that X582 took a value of 0.82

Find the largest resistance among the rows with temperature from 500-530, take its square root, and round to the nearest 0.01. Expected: 5.31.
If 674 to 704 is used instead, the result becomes 5.88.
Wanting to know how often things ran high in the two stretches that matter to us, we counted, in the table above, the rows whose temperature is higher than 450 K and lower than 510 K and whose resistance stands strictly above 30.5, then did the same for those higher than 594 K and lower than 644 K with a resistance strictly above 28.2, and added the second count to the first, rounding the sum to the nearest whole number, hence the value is 10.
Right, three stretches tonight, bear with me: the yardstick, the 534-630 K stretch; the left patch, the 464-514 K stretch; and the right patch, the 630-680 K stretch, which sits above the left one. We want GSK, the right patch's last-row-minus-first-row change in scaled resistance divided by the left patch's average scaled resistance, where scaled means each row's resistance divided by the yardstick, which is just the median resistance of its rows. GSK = 0.030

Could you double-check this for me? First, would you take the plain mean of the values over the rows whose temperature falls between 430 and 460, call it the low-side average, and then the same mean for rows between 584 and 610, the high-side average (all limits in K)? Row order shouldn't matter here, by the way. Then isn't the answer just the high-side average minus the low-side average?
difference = 6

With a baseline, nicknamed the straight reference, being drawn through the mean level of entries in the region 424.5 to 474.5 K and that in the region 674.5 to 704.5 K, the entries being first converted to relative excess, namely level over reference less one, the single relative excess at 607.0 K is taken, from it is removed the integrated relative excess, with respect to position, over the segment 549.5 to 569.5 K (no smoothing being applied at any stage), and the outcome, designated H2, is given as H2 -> 0.1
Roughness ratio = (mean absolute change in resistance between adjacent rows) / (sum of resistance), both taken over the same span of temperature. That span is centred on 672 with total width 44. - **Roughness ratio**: 0.0021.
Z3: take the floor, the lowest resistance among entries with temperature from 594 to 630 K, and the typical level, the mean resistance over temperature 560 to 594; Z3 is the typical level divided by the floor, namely 1.02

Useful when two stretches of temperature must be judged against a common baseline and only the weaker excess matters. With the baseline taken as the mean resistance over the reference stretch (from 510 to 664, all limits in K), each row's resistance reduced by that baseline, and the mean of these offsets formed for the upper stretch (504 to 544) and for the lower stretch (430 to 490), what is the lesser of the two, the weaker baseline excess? -4.4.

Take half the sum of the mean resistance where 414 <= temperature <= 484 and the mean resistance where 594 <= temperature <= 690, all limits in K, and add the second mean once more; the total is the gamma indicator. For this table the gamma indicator 61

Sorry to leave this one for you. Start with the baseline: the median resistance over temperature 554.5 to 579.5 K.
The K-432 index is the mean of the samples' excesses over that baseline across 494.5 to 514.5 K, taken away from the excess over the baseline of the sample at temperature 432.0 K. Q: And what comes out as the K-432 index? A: -8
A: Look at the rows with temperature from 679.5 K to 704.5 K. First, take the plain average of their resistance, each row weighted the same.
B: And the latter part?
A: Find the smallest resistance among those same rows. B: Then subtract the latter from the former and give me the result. 1.1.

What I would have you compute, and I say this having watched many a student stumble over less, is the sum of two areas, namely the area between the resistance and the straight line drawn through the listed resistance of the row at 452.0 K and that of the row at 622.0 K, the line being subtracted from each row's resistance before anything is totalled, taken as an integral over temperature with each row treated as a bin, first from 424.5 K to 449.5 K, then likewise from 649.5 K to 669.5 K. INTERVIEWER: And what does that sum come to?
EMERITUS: -156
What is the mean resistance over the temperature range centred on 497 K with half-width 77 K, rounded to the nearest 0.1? 26.9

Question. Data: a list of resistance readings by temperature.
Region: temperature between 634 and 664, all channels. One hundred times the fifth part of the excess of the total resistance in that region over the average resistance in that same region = 3242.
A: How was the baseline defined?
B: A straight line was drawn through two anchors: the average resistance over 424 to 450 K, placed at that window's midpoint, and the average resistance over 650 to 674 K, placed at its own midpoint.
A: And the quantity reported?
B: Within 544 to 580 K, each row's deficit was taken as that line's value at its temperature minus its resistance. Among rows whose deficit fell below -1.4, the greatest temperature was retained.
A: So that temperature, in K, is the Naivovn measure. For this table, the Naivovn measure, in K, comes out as 552.0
